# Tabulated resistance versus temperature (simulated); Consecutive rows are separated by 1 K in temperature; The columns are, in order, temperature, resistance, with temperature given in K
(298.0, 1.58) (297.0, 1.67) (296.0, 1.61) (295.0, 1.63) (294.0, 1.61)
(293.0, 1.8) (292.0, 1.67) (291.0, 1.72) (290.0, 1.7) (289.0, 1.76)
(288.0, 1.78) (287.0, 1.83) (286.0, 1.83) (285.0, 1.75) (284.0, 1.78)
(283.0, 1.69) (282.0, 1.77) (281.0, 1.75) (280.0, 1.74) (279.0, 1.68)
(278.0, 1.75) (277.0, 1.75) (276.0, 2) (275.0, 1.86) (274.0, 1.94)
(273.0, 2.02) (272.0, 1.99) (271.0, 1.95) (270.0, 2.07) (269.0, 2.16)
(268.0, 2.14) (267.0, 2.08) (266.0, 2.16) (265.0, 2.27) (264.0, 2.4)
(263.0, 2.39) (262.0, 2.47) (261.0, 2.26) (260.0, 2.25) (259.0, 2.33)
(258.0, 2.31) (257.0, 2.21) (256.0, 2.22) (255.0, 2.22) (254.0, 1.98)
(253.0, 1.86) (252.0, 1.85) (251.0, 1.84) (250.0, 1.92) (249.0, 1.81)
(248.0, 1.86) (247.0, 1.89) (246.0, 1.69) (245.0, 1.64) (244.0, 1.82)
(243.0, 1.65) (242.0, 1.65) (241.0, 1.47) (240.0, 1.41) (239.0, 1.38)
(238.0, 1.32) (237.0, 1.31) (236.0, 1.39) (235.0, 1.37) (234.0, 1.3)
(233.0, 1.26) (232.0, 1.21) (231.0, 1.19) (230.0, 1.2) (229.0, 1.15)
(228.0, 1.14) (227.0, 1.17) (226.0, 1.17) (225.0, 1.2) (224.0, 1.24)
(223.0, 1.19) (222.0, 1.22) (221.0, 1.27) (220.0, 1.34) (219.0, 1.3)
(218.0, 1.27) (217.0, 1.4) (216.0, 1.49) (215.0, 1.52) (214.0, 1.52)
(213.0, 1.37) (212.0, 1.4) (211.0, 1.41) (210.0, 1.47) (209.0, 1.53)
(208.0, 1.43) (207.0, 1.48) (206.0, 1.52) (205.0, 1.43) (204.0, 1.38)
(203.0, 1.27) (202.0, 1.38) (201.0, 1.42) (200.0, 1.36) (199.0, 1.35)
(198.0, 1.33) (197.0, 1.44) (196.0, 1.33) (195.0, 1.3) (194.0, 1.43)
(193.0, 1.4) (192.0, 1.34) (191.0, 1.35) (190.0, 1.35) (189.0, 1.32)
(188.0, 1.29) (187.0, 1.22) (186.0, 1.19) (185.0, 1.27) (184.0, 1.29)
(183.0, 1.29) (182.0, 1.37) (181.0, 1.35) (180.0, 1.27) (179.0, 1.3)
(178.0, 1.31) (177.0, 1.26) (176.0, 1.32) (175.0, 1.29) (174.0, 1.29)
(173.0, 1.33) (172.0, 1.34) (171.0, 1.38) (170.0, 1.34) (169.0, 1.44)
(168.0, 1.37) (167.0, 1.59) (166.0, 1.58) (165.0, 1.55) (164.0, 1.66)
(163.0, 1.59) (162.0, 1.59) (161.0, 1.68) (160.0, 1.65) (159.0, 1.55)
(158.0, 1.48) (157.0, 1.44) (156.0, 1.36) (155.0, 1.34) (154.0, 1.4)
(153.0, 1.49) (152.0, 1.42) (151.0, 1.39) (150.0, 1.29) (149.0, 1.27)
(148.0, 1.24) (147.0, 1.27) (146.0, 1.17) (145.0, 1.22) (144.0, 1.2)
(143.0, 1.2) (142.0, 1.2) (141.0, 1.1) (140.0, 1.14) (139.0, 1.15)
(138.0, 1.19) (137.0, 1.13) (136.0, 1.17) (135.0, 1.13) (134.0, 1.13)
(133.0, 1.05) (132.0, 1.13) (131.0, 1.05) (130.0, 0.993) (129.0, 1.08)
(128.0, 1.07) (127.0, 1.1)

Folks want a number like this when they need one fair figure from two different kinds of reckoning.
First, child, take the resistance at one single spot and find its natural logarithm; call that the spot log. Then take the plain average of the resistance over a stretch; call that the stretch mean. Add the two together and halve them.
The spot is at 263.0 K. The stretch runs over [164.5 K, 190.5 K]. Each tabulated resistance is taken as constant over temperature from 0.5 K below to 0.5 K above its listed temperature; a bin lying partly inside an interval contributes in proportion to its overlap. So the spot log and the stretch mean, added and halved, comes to 1.11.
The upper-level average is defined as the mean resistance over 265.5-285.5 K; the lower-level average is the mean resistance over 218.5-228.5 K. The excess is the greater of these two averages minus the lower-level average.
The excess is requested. 0.68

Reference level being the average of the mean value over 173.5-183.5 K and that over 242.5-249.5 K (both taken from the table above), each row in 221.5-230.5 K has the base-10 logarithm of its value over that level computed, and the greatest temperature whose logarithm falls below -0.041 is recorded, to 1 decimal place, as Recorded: 230.0 K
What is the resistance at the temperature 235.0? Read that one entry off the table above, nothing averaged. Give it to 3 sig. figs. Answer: 1.37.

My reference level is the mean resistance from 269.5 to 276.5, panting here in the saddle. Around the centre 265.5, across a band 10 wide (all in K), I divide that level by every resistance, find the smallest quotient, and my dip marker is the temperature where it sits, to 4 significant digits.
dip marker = 262.0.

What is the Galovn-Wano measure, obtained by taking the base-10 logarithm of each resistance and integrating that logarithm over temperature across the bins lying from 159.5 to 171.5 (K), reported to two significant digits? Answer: 2.2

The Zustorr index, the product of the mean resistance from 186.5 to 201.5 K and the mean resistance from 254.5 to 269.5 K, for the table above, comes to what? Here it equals 3.0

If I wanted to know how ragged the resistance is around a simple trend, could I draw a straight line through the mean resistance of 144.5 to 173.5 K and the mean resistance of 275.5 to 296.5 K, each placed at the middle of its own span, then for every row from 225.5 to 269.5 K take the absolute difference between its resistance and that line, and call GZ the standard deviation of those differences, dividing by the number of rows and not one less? 0.20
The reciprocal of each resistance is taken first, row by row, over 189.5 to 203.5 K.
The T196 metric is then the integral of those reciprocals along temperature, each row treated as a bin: 10.3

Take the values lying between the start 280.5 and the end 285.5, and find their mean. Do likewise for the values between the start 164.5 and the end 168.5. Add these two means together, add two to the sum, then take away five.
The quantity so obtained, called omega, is 0.27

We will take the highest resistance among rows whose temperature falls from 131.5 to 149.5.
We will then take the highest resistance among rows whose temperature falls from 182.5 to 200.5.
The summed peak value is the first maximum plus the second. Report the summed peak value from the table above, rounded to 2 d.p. 2.71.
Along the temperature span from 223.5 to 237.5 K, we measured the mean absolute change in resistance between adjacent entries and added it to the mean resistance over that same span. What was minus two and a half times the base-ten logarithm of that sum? -0.26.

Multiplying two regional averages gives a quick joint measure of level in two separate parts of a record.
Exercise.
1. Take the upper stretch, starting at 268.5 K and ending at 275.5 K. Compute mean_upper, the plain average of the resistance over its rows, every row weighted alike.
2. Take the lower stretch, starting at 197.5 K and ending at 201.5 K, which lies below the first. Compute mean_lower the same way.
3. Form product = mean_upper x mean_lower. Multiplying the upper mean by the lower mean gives 2.7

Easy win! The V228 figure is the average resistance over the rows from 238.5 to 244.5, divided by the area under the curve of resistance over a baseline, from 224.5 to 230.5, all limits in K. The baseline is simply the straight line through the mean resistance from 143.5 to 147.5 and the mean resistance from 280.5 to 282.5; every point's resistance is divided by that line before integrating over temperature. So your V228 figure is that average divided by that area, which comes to 0.34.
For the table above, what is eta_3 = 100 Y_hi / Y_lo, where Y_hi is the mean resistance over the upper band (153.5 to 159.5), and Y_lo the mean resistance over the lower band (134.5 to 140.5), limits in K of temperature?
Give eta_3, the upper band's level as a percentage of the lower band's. 124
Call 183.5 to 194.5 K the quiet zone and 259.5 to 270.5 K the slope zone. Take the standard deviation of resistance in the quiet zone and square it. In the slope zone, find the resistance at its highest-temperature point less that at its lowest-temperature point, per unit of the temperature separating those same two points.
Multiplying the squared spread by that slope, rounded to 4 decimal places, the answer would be -0.0001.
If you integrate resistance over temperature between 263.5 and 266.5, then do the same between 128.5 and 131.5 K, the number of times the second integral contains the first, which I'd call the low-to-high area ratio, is 0.46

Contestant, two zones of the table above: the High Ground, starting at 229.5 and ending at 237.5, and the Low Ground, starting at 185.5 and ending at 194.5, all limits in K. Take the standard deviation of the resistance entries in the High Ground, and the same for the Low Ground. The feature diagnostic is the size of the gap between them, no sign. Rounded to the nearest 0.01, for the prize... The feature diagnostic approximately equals 0.00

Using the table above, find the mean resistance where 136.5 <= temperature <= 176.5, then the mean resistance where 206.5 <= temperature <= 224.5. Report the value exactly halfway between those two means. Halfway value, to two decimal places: 1.37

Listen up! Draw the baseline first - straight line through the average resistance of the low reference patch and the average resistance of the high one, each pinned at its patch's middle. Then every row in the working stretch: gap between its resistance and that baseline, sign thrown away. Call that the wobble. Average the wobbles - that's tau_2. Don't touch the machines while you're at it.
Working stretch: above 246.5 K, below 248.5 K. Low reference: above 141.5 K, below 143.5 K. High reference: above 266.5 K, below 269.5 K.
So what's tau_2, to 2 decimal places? 0.10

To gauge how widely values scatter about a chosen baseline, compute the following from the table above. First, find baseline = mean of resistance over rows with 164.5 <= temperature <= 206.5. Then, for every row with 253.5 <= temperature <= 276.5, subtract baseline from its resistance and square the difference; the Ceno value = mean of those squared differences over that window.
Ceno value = 0.67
